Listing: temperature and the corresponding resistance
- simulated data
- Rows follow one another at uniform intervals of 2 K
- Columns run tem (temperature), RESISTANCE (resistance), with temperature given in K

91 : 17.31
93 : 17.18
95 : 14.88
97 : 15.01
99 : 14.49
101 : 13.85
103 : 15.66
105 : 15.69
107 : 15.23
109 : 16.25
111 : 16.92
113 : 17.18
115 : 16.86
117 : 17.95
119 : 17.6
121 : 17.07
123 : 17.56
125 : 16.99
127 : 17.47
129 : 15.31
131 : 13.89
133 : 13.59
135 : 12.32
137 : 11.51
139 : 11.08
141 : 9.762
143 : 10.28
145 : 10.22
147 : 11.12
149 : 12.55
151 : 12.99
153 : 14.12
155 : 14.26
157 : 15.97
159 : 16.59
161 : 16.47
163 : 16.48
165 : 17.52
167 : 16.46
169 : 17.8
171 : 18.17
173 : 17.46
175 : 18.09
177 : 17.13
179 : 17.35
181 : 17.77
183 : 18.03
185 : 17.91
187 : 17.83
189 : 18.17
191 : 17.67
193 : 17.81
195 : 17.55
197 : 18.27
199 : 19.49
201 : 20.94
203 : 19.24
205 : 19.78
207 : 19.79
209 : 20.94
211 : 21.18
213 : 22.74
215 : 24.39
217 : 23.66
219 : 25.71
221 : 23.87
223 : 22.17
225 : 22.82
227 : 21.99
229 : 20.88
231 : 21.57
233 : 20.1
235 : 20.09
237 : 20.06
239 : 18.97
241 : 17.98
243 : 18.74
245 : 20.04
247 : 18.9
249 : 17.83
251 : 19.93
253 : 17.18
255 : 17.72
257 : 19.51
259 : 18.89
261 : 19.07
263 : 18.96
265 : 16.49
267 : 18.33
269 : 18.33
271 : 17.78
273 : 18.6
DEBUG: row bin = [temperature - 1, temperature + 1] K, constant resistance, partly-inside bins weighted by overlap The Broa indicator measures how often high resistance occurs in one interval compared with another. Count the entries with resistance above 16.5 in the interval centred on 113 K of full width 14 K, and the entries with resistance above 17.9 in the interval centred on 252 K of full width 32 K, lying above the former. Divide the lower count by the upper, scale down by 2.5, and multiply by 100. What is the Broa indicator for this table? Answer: 17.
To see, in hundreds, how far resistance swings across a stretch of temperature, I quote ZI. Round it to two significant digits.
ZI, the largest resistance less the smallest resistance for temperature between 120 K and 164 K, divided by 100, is 0.078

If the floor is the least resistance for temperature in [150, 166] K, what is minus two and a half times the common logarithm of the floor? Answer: -2.78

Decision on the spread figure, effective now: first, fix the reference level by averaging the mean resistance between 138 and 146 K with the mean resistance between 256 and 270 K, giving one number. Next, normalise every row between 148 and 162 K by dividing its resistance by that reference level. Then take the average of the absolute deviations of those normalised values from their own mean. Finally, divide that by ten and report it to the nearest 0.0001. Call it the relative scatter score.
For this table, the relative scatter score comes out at 0.0097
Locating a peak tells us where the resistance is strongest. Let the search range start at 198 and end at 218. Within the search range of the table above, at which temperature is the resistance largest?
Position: 215 K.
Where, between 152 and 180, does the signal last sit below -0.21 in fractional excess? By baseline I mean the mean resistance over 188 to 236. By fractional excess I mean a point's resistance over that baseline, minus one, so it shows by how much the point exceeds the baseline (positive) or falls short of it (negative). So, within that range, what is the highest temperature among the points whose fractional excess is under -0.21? 167 K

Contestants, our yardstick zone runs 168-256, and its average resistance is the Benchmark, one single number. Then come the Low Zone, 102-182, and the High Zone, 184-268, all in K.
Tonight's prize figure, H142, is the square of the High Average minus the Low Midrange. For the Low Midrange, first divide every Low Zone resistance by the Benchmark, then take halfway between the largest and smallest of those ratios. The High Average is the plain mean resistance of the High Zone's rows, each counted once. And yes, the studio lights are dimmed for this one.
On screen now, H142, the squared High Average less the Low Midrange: 395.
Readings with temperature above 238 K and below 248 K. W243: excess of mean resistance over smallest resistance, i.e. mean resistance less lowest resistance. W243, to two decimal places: 0.95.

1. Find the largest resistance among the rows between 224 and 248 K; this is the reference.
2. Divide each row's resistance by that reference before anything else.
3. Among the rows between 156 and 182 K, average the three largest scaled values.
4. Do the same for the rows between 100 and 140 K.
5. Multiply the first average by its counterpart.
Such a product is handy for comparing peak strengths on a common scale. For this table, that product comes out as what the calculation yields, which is 0.613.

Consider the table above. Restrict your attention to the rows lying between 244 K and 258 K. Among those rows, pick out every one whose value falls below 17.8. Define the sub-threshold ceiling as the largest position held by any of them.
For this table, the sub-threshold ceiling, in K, 255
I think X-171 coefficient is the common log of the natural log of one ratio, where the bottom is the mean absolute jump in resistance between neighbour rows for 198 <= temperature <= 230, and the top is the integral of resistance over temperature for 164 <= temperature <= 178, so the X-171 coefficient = 0.730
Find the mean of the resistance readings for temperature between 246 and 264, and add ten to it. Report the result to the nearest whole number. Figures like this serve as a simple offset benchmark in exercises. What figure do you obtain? 29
